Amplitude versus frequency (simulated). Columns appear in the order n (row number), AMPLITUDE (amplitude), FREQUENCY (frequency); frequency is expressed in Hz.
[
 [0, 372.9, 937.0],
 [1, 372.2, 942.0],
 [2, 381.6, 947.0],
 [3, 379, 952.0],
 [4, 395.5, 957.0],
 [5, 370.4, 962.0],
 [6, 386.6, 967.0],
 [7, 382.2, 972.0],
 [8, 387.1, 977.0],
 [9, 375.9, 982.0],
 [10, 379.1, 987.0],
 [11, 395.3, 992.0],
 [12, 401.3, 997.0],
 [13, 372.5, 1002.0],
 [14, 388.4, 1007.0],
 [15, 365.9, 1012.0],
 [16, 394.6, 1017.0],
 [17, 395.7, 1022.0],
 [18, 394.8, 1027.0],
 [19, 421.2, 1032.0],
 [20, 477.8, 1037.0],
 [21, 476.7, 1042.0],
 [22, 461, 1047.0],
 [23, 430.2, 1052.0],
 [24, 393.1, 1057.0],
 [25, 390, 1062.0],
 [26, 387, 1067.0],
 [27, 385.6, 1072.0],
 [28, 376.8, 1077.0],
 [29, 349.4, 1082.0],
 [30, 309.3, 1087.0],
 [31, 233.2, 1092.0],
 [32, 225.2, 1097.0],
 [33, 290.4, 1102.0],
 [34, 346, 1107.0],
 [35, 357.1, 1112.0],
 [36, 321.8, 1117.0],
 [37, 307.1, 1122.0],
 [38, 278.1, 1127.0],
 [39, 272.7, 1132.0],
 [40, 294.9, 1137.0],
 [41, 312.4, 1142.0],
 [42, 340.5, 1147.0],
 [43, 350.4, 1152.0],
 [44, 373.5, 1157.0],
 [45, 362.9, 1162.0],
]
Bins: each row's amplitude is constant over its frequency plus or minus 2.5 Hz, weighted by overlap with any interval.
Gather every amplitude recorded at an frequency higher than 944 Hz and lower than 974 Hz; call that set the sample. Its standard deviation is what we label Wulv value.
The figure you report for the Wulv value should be 8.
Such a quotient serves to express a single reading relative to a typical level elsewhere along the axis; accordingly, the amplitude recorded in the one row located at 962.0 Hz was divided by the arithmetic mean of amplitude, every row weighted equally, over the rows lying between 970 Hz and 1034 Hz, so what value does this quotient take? 0.95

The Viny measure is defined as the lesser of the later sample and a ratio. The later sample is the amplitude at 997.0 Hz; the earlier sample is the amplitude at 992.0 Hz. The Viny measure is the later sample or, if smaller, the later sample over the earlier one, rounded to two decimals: 1.02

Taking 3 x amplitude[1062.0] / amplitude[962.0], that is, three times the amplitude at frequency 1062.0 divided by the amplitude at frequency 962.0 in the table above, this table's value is 3.2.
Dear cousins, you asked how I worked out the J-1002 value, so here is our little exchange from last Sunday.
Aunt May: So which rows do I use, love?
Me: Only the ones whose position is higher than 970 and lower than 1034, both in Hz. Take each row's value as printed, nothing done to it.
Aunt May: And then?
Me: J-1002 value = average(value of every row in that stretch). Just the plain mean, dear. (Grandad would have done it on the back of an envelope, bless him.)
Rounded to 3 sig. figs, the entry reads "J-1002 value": 389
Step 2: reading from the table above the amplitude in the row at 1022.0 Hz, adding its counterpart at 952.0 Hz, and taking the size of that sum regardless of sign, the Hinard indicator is 775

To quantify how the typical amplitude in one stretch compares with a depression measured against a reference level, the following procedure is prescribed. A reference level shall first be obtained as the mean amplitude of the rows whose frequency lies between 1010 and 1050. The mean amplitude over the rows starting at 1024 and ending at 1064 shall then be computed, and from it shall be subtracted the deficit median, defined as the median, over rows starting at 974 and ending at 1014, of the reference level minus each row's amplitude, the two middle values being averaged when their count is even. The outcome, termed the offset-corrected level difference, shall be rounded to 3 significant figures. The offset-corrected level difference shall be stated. 390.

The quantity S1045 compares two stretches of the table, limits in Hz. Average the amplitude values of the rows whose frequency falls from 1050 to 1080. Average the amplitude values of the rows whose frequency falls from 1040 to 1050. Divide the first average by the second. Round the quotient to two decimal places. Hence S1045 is 0.84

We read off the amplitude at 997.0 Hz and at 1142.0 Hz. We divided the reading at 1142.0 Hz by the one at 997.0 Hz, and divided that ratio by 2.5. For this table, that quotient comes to 0.31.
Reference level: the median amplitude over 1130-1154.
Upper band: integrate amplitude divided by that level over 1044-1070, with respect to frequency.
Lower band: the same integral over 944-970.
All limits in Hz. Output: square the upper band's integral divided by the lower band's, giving 1.2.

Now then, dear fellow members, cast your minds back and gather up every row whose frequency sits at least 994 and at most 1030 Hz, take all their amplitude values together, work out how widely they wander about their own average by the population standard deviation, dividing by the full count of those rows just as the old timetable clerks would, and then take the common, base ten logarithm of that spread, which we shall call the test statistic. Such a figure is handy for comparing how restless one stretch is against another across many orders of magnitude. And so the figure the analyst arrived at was 1.1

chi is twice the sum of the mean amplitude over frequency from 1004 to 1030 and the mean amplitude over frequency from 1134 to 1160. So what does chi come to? 1444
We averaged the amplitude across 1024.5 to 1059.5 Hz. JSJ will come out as 436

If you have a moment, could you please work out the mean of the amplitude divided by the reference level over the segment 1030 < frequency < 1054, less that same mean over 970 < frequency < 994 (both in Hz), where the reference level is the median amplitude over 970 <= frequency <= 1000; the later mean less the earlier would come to 0.18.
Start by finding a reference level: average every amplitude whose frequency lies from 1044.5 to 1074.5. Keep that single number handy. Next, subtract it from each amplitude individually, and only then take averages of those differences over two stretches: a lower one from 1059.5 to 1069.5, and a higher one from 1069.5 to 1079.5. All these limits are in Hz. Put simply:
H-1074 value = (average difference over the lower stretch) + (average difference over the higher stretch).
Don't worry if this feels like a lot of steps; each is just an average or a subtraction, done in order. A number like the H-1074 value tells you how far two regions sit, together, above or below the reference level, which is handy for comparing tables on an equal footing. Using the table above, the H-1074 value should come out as -46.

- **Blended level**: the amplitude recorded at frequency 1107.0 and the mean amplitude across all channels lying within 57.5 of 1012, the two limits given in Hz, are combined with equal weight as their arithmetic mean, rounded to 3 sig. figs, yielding 373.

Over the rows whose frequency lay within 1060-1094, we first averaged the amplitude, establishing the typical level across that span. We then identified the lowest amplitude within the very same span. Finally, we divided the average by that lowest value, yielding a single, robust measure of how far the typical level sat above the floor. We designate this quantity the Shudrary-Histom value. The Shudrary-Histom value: 1.49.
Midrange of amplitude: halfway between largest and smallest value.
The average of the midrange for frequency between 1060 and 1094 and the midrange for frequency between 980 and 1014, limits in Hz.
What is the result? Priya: 348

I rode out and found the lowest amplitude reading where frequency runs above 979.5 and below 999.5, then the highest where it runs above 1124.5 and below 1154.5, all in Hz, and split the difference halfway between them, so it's 363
